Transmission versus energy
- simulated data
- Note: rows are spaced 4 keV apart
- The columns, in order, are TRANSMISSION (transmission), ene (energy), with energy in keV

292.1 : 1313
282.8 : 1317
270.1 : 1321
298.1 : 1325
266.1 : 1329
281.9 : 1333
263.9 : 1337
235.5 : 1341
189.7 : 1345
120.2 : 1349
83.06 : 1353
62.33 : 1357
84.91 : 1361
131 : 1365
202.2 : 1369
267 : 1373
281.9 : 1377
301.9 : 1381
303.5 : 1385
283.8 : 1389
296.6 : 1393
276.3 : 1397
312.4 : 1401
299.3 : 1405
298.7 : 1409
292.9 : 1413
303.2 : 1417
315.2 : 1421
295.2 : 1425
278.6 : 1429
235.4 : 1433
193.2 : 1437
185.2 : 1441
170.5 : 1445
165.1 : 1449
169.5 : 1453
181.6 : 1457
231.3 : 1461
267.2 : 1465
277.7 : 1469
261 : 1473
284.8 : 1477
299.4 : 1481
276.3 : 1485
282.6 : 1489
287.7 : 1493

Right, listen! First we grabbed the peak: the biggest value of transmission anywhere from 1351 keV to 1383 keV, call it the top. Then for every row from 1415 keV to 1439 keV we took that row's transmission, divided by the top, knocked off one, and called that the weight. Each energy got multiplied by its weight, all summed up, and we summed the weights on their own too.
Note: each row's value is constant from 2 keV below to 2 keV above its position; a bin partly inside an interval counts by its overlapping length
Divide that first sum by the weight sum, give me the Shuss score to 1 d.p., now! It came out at 1435.5 keV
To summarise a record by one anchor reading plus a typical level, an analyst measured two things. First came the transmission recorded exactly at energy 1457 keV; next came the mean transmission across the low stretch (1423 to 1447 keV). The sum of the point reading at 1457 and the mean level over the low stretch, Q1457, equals 408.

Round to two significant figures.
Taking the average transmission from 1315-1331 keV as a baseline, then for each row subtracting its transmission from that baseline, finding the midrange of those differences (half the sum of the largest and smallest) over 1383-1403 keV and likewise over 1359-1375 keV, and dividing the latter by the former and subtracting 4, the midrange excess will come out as -11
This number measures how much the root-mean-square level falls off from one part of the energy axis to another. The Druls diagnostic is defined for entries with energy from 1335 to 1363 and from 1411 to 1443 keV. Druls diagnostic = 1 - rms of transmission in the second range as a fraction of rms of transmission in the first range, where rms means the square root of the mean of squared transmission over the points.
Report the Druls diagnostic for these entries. -0.6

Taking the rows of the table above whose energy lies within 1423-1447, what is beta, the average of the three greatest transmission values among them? 270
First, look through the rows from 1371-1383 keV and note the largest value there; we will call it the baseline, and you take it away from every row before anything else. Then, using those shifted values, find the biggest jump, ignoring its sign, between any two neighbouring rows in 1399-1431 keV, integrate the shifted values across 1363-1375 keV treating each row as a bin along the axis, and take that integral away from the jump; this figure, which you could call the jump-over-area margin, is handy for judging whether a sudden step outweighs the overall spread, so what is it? 1242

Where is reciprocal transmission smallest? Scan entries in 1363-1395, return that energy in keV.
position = 1385 keV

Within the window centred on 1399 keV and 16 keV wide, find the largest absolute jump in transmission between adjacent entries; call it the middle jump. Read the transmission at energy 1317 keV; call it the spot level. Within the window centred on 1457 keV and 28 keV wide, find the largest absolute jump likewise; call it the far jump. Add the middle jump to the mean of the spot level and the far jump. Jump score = 202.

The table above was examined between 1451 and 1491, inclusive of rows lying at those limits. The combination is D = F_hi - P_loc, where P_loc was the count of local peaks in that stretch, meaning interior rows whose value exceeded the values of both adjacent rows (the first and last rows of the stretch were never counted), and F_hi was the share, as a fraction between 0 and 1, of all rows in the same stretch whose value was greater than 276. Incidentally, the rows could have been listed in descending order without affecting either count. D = -1.5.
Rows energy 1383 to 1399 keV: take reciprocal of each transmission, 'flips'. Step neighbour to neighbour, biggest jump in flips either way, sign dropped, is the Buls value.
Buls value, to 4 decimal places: 0.0002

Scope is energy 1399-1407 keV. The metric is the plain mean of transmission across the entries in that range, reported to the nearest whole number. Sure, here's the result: 306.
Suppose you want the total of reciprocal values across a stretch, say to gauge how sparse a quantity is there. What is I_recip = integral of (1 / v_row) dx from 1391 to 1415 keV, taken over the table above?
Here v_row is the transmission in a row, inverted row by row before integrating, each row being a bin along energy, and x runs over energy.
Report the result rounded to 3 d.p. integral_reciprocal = 0.081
